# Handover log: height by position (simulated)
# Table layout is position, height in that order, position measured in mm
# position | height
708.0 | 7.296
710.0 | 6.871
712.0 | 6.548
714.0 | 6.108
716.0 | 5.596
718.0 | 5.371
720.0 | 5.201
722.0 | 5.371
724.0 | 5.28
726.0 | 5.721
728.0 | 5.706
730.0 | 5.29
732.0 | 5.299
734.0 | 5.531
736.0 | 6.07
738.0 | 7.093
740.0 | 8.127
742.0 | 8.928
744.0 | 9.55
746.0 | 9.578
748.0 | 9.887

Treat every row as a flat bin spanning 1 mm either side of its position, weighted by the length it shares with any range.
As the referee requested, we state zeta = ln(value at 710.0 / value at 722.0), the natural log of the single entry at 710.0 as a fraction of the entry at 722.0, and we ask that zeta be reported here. 0.2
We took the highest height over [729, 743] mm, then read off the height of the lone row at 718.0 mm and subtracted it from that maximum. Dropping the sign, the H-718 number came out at 3.6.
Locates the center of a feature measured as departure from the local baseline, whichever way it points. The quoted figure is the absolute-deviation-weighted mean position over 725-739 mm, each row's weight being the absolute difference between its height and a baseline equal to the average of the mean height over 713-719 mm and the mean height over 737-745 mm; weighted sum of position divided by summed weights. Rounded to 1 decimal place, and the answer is 730.9 mm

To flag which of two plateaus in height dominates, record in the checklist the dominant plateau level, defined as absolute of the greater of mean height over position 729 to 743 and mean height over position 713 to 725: 6.6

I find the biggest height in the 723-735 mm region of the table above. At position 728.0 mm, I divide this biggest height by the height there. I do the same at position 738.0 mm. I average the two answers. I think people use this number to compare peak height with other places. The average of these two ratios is 0.90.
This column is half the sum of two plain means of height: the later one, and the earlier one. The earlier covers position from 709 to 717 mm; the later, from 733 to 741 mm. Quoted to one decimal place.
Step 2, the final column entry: 6.5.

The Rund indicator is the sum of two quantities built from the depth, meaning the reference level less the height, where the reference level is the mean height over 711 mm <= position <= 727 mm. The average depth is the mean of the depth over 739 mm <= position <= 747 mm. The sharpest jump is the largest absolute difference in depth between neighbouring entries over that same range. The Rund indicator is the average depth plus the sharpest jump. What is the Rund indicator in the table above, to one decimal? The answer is -2.6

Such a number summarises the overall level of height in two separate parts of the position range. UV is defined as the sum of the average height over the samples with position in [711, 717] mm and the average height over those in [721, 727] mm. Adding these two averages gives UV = 11.5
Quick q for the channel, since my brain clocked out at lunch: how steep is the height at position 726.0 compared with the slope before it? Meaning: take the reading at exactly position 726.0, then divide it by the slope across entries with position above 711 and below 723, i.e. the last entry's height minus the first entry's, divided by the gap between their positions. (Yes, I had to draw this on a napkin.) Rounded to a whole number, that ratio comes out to -49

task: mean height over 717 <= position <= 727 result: 5.39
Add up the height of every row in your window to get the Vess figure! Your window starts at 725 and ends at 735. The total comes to 27.5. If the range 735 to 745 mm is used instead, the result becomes 39.8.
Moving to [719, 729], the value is 27.3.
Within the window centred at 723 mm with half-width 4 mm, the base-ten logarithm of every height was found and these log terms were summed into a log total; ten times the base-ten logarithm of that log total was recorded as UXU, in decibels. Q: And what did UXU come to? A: 4.66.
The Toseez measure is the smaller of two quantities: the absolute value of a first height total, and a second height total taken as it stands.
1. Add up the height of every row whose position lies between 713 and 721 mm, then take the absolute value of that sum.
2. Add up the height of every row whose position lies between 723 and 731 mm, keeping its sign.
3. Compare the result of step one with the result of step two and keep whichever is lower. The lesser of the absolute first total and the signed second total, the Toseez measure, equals 22.0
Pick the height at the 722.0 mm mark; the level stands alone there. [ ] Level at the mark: 5.371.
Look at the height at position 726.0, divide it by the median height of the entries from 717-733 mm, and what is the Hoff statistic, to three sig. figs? 1.07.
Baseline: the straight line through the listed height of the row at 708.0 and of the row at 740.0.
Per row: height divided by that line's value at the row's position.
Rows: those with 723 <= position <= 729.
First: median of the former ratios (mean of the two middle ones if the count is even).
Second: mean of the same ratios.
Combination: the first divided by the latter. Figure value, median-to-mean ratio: 1.02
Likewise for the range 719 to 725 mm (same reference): 0.99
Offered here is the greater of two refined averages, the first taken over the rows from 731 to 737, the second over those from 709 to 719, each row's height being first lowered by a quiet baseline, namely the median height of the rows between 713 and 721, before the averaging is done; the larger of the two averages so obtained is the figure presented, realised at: 0.6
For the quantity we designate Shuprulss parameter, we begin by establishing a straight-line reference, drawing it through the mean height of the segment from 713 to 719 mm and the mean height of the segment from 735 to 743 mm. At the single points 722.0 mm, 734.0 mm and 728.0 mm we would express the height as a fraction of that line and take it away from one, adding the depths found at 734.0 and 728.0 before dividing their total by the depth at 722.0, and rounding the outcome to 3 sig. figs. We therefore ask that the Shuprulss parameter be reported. 2.83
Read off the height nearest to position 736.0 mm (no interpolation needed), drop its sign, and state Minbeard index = 6.1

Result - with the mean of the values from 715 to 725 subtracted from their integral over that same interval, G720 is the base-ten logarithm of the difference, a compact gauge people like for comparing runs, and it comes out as 1.7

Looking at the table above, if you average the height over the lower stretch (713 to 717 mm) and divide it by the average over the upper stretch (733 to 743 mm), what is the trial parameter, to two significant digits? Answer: 0.82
